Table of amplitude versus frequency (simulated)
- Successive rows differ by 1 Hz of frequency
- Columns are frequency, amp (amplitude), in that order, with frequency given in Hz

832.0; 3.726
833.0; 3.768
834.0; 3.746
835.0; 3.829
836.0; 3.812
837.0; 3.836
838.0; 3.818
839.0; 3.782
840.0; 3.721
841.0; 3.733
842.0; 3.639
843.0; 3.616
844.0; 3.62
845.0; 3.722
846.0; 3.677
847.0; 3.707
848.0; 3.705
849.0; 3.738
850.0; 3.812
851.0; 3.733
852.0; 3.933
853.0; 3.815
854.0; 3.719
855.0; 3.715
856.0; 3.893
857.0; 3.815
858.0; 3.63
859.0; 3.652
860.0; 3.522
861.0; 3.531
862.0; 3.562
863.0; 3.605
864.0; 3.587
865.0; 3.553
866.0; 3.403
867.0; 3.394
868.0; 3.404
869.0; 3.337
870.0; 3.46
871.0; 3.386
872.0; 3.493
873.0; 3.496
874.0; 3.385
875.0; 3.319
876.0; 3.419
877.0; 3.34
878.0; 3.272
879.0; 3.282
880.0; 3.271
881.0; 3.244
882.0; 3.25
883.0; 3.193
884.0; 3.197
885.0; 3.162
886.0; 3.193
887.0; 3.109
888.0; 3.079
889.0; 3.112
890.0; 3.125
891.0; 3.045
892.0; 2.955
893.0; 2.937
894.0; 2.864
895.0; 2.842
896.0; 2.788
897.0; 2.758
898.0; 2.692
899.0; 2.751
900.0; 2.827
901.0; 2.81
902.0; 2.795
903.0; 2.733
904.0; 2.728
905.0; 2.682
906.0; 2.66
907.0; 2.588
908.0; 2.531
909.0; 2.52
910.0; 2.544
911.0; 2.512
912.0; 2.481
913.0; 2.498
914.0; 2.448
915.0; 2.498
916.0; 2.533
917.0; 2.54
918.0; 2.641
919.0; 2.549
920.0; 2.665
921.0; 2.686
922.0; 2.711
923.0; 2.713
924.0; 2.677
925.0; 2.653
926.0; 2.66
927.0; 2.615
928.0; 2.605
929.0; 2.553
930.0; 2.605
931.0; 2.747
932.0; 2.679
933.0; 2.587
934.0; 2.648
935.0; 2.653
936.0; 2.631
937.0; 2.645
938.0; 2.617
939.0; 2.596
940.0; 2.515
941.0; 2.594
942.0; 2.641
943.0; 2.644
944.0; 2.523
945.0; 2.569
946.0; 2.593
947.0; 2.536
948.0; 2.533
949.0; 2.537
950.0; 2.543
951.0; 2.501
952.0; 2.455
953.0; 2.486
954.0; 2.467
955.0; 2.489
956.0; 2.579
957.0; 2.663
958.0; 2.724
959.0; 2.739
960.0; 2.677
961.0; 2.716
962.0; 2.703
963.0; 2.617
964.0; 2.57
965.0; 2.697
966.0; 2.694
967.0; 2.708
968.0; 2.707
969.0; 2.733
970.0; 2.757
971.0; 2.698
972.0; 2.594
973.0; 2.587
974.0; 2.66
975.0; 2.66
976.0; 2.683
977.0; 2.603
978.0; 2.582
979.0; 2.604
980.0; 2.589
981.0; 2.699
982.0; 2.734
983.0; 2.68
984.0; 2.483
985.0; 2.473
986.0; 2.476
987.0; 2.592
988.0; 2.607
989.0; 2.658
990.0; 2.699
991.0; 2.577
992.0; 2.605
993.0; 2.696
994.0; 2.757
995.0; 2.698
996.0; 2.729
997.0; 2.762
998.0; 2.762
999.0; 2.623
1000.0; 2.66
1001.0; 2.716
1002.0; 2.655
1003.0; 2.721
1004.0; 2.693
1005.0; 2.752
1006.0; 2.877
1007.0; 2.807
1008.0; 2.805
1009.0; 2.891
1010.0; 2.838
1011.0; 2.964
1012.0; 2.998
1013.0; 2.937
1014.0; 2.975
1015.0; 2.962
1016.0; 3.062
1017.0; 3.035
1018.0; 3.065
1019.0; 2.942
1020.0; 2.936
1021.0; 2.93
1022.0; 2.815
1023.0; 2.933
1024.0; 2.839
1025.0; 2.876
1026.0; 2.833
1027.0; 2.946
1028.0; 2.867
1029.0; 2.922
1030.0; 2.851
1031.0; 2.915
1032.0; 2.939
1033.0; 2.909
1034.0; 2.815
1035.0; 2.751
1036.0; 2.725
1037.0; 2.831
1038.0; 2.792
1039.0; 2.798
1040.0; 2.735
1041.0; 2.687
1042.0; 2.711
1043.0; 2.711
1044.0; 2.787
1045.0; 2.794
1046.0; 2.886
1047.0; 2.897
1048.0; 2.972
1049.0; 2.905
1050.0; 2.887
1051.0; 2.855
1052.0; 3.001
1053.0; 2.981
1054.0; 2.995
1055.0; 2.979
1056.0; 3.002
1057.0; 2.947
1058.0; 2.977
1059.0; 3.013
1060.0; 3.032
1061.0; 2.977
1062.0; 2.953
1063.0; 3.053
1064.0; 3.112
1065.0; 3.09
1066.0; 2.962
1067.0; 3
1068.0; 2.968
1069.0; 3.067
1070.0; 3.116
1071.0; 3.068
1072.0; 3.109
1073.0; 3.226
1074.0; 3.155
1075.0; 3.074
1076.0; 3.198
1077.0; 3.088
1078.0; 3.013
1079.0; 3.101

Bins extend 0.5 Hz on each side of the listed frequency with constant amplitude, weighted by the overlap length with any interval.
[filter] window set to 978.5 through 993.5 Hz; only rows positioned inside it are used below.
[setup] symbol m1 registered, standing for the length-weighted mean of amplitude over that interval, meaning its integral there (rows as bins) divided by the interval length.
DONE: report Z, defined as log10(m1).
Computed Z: 0.42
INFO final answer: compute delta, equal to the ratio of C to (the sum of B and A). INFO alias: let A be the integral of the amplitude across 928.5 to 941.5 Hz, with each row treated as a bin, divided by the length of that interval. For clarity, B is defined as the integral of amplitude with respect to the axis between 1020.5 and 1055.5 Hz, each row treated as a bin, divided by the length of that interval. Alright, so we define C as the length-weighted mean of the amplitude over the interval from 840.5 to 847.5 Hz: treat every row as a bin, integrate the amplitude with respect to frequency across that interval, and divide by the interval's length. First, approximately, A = 2.6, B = 2.86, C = 3.7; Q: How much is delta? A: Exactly 0.67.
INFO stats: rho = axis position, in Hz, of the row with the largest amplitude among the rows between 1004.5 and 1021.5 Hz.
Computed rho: 1018.0 Hz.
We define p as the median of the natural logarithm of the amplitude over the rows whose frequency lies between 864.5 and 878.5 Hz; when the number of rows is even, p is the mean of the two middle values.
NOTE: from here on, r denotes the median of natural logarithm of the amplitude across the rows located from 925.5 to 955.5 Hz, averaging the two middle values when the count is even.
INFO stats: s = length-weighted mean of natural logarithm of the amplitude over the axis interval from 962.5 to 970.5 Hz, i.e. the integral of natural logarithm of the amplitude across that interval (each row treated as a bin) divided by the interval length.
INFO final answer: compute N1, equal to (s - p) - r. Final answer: -1.2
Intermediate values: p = 1.22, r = 0.95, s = 0.99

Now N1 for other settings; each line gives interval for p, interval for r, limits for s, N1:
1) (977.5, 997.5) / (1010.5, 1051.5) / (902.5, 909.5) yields -1.1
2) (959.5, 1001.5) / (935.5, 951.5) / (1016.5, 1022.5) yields -0.9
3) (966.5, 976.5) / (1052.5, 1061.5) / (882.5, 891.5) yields -0.9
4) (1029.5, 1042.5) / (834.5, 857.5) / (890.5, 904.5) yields -1.3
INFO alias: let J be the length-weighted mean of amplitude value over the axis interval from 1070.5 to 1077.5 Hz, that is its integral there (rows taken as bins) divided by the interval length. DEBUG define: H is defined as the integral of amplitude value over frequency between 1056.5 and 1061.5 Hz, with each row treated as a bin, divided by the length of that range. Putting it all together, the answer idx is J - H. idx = 0.1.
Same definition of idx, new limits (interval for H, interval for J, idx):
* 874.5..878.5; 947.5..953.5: -0.8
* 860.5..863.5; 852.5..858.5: 0.2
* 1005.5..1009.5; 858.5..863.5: 0.7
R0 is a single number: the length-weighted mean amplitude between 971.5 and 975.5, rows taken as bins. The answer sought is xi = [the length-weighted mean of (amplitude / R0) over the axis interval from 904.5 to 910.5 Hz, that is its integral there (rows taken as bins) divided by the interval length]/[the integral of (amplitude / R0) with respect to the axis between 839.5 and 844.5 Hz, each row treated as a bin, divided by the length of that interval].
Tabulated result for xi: 0.71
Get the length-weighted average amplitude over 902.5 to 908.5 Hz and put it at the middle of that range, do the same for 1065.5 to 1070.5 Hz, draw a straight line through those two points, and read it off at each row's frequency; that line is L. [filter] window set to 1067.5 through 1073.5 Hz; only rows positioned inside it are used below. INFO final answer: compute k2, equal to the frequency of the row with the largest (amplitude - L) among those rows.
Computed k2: 1073.0 Hz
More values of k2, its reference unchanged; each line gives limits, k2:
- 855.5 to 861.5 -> 856.0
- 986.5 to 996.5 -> 994.0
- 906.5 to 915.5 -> 907.0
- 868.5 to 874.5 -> 873.0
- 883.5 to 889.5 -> 884.0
